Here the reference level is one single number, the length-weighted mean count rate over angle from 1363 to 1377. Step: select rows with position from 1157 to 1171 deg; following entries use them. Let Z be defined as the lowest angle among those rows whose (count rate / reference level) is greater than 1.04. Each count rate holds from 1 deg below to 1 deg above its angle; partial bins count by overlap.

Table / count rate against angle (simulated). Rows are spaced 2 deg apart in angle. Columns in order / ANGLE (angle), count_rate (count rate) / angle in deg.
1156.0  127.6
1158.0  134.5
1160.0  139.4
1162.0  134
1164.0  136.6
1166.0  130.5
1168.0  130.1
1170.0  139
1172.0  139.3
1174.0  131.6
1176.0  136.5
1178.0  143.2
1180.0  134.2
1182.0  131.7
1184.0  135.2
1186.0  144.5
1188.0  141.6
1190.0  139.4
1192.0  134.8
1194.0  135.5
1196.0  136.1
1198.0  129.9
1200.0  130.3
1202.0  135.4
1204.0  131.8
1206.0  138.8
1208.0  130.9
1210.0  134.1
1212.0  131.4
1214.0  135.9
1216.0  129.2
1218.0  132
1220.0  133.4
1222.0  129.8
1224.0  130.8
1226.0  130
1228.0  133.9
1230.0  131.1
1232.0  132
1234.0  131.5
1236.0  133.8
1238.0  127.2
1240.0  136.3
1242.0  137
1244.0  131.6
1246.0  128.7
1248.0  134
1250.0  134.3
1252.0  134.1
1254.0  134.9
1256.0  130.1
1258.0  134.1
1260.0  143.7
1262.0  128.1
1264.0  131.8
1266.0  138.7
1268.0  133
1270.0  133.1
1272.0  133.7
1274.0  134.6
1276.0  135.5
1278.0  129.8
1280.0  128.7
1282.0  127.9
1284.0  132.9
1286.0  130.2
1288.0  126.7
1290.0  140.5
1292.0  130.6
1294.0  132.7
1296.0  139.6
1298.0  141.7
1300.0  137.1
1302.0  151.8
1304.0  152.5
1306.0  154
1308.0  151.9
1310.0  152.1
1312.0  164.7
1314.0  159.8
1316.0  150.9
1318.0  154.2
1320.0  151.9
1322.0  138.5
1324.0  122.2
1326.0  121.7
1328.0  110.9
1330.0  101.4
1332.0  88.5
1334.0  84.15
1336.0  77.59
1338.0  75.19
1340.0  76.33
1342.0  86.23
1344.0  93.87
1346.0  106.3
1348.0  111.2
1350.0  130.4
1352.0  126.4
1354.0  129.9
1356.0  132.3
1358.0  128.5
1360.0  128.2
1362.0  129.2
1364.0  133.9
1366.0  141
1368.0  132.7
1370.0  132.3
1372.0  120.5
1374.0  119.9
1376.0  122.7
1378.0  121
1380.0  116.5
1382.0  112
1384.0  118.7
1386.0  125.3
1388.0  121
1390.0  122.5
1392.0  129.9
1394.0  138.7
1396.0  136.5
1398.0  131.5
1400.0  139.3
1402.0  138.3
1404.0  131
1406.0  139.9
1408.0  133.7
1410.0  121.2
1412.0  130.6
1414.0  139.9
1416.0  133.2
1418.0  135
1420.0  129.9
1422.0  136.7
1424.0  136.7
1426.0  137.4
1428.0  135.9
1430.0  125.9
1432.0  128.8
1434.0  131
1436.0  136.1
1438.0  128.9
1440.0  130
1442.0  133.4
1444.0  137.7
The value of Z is 1158.0 deg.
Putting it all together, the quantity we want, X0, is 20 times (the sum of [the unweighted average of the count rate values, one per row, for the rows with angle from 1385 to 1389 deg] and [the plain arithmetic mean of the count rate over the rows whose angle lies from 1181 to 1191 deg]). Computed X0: 5233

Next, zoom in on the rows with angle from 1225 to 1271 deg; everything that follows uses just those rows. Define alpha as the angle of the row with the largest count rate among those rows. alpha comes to 1260.0 deg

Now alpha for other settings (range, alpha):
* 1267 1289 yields 1276.0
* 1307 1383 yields 1312.0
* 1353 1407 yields 1366.0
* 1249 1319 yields 1312.0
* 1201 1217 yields 1206.0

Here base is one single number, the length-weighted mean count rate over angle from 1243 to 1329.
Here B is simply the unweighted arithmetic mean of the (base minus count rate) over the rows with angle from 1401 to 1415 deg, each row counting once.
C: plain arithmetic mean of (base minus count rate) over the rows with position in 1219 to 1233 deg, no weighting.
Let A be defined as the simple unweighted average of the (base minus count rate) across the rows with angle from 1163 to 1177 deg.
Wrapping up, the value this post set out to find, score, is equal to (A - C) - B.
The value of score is -7.1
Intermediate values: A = 2.6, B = 3.9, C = 5.9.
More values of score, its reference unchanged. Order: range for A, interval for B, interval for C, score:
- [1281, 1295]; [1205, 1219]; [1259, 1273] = -1.3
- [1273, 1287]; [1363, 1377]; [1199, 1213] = -6.6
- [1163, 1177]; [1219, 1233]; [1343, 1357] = -22.0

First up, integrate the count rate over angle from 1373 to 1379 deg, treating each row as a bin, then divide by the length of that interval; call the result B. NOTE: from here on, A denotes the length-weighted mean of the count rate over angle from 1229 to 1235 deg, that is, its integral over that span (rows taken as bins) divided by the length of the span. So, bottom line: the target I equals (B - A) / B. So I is -0.09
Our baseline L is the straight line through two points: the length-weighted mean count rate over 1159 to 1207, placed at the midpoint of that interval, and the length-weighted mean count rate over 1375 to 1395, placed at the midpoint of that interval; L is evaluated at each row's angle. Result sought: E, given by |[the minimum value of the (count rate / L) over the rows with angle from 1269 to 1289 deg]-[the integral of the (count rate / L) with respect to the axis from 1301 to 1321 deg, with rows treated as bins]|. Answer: 23.2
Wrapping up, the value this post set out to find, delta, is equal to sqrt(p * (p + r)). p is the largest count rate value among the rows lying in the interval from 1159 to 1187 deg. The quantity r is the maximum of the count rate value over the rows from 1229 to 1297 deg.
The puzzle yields 204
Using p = 144.5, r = 143.7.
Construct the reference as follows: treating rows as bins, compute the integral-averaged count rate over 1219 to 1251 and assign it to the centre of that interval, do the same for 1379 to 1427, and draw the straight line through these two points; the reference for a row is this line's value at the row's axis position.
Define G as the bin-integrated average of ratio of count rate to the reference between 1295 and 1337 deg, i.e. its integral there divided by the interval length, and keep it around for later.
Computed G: 1.02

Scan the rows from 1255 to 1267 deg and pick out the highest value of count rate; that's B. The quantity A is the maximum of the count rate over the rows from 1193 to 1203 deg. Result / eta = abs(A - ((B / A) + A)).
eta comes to 1.06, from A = 136.1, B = 143.7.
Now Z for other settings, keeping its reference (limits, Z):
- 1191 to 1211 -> 1192.0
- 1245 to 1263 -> 1250.0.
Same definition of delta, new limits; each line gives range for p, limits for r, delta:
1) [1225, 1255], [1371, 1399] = 194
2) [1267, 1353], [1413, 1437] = 224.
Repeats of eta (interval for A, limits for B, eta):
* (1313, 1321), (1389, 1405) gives 0.87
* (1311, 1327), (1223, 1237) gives 0.81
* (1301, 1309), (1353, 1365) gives 0.87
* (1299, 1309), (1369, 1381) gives 0.86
